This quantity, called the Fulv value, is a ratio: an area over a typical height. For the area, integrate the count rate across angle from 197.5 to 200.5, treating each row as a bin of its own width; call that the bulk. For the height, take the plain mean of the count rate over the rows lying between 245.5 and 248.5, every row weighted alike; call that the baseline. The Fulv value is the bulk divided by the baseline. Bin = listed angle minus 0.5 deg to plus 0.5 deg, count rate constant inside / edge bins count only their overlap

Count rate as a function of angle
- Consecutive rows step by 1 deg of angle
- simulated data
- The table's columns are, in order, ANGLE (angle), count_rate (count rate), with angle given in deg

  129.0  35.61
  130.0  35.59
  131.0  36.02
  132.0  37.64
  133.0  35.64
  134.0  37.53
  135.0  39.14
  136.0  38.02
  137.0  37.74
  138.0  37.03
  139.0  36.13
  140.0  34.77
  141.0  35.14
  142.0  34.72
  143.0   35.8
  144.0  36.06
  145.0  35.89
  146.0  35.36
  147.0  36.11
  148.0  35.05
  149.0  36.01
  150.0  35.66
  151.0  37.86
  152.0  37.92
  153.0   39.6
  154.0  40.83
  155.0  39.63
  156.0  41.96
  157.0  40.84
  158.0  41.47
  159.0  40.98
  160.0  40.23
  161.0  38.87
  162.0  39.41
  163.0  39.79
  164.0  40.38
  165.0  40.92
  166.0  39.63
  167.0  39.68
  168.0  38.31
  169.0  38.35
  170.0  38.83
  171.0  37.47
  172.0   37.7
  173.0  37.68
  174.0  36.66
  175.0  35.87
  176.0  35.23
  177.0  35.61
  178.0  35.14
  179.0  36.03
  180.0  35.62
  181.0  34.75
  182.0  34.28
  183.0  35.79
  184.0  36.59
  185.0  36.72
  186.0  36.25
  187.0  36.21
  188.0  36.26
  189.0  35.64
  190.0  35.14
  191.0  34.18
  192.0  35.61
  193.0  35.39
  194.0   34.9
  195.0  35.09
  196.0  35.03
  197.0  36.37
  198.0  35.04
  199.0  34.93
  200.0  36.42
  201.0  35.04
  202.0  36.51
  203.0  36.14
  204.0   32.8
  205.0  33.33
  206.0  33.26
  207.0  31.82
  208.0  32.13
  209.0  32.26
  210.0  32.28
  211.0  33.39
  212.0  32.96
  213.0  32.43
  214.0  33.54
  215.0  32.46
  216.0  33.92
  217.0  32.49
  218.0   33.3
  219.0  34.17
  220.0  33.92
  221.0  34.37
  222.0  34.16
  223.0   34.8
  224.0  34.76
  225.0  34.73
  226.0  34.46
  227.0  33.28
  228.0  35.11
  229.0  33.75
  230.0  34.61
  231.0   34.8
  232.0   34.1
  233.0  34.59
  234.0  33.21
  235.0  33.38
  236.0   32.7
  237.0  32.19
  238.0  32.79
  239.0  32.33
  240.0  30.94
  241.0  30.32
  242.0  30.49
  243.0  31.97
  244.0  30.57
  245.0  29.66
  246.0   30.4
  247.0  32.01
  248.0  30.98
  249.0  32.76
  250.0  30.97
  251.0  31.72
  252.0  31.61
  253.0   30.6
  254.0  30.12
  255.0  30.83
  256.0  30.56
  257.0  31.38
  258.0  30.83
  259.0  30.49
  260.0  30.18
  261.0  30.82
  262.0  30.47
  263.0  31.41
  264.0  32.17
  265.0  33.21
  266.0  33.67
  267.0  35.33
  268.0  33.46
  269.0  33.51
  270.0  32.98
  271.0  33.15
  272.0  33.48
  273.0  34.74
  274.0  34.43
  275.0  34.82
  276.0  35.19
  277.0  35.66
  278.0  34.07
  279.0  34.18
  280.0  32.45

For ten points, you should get 3.4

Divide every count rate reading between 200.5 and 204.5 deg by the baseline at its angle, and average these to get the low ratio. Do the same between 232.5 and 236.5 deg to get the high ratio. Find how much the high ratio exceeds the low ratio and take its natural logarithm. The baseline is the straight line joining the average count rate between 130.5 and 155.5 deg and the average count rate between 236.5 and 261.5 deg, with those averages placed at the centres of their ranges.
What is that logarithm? -5.3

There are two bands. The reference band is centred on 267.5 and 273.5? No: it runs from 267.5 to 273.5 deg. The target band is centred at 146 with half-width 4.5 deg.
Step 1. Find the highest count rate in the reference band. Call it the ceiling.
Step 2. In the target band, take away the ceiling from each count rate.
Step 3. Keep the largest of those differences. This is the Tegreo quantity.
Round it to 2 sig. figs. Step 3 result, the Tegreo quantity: 1.4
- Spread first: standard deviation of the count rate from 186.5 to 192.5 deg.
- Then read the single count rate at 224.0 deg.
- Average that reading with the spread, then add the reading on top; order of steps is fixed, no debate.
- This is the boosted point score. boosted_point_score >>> 52.5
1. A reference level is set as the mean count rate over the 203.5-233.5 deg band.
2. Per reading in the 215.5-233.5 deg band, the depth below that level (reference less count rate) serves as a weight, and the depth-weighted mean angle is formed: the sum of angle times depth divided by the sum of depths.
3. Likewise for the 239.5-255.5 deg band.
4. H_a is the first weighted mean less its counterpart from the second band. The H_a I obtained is -20.1 deg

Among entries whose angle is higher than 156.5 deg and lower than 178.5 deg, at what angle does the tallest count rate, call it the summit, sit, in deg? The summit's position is 158.0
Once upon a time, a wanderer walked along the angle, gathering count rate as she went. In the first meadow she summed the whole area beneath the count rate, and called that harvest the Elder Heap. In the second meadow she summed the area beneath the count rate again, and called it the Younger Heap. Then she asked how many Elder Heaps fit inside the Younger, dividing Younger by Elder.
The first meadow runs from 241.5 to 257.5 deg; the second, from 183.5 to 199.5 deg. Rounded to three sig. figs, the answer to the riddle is 1.15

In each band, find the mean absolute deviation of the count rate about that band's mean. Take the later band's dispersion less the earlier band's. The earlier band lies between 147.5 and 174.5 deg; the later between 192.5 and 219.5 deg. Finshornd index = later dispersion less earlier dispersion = -0.20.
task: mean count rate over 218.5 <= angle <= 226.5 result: 34.4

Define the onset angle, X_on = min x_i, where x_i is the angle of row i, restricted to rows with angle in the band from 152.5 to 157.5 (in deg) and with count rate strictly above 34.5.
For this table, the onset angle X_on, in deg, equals 153.0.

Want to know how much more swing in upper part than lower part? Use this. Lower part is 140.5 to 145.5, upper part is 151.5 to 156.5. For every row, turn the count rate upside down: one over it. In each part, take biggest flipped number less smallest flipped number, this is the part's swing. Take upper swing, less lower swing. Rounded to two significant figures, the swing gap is 0.0015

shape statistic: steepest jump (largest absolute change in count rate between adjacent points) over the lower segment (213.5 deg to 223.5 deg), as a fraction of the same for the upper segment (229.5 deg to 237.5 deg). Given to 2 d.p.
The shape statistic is 1.06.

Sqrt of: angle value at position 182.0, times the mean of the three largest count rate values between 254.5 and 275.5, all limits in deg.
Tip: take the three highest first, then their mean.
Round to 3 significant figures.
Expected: 34.6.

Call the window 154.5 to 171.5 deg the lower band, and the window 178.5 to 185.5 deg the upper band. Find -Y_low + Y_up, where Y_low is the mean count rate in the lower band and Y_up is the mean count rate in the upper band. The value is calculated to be -4.1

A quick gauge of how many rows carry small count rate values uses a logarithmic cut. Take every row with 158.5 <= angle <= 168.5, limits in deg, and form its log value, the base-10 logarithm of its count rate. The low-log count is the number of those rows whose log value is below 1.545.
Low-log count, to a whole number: 0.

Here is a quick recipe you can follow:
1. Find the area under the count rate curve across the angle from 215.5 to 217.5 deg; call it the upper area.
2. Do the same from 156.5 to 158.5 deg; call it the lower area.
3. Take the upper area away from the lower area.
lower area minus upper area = 16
